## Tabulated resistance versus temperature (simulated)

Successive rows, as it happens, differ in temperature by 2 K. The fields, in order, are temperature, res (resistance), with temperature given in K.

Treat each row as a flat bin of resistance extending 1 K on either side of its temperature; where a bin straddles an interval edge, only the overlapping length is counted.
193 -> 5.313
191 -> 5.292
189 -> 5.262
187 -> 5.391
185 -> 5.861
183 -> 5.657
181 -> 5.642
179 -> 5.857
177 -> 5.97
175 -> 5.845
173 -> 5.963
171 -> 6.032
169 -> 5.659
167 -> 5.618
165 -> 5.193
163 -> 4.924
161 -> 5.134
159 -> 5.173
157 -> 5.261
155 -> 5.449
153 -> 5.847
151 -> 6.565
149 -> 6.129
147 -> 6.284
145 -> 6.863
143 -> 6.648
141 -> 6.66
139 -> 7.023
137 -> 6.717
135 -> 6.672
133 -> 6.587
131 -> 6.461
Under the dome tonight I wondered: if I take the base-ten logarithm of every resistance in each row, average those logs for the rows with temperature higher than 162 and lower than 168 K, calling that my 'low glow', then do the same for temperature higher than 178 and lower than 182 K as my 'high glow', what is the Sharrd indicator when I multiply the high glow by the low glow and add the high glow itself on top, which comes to 1.306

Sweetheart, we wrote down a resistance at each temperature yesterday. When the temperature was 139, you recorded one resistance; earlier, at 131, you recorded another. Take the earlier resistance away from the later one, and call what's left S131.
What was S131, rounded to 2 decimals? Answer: 0.56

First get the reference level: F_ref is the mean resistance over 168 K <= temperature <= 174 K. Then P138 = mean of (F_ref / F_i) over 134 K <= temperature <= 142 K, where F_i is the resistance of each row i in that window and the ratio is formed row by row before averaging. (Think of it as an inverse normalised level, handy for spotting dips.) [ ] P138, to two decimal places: 0.87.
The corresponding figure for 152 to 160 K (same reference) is 1.09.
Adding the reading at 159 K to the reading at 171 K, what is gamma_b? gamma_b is 11.2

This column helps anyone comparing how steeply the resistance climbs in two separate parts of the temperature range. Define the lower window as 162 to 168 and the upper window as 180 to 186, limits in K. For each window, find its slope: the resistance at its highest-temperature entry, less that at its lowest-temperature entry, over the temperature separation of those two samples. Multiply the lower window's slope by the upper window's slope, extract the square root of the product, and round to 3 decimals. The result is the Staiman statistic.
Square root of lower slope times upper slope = 0.097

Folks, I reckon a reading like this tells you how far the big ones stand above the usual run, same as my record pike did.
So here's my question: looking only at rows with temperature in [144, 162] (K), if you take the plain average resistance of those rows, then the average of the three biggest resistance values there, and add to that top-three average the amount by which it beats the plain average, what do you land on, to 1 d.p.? 7.3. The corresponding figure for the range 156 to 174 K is 6.3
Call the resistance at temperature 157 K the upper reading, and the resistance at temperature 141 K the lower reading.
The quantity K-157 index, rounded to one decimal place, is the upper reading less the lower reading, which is -1.4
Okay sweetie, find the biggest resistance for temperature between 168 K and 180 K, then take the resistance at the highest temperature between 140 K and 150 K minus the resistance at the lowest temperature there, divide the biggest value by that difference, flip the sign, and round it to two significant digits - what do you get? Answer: 11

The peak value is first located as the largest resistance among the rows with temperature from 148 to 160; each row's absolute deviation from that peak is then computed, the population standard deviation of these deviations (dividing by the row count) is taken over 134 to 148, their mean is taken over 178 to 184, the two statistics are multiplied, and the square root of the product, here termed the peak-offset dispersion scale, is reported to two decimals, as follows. 0.33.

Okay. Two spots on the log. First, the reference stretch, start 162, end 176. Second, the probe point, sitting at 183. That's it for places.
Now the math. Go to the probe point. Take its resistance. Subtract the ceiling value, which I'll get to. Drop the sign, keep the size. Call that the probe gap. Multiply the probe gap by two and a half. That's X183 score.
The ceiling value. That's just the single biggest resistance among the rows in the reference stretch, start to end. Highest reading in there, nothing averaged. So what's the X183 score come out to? 0.9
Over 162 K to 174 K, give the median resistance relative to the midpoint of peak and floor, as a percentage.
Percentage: 103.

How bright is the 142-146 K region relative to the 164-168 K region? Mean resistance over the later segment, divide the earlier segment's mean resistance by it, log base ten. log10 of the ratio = 0.097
